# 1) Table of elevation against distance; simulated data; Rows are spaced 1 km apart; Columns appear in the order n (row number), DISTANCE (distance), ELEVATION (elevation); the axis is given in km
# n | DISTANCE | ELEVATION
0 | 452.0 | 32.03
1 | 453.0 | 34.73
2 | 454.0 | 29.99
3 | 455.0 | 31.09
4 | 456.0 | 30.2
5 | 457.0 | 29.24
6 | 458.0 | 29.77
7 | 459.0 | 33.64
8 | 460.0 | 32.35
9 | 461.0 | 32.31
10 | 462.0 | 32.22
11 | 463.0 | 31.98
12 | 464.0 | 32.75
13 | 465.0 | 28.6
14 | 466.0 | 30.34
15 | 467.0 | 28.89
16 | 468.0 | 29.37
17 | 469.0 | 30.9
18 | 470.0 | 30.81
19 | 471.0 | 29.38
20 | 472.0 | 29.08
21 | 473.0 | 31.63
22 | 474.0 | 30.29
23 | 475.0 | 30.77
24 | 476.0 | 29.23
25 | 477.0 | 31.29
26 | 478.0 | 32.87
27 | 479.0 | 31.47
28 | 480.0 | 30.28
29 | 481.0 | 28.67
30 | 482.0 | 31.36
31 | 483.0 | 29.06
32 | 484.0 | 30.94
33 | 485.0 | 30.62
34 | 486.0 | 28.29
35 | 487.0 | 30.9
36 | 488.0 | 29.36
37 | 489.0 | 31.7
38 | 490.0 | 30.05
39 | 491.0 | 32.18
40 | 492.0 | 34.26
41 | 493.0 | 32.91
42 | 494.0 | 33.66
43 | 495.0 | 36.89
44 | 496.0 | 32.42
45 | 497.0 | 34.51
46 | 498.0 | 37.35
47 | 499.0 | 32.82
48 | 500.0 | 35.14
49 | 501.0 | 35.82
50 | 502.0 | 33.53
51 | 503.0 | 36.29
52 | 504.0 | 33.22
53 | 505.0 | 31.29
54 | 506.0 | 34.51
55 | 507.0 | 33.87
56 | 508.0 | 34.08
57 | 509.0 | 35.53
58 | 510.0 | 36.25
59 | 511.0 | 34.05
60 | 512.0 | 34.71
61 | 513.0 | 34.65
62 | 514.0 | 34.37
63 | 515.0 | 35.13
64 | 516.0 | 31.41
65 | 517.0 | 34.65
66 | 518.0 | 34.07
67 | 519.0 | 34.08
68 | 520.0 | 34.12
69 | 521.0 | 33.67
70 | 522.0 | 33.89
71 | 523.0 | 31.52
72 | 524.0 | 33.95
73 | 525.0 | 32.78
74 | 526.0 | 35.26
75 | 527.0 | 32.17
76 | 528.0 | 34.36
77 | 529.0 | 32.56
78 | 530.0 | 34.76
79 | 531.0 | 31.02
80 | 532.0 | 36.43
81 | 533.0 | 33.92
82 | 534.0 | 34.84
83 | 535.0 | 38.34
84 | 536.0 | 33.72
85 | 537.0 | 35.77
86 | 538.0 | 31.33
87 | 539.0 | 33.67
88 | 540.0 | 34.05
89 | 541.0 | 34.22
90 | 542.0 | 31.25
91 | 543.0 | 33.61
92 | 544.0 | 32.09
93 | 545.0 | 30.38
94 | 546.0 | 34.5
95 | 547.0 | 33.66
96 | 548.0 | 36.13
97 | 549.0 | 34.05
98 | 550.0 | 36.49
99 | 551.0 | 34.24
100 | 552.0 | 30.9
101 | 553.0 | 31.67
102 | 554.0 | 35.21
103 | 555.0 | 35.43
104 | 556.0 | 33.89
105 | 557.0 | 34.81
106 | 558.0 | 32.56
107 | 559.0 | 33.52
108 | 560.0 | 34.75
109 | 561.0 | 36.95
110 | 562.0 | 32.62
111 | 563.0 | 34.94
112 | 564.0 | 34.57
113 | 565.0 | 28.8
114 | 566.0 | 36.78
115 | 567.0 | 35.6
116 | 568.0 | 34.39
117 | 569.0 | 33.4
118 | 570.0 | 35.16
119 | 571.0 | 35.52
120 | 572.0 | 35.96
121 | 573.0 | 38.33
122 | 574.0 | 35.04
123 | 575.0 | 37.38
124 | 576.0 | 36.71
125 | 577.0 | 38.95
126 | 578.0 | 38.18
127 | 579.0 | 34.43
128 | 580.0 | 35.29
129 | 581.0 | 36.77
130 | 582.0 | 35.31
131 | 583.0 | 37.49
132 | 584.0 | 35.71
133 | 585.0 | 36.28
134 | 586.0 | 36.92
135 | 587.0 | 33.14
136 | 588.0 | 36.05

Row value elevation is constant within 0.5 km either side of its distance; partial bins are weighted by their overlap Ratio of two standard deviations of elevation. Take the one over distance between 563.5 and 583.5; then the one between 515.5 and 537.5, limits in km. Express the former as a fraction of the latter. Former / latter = 1.3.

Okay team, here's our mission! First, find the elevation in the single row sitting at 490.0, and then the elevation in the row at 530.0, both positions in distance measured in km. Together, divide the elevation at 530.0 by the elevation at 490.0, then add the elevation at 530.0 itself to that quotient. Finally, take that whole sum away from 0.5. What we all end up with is -35.4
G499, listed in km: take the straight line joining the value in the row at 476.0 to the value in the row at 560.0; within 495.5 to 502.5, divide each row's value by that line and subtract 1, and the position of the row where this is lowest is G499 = 496.0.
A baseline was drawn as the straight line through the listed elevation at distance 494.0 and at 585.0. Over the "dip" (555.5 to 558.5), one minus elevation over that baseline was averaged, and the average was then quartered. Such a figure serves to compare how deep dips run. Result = 0.012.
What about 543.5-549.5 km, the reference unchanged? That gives 0.012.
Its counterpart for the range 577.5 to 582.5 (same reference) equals 0.001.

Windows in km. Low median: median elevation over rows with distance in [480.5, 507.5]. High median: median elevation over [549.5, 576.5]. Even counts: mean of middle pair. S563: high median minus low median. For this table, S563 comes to 2.1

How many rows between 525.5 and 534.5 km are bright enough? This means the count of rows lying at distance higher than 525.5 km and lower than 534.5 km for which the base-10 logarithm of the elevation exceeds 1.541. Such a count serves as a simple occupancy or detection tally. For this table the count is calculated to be 4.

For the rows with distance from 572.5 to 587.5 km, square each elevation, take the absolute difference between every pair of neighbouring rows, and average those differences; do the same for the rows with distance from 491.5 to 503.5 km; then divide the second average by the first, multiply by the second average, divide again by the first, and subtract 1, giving 0.66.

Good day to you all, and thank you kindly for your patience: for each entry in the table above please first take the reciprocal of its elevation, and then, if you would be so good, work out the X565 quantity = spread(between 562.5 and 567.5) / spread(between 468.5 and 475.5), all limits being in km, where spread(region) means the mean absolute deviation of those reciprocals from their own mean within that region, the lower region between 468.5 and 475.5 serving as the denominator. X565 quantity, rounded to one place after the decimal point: 2.7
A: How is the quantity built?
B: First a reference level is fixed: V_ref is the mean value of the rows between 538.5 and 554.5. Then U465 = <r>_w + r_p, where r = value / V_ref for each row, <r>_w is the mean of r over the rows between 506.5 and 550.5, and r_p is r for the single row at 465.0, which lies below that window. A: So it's 1.868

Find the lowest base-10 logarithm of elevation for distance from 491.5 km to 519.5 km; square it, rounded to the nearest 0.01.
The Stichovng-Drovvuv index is 2.24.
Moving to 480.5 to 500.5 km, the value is 2.11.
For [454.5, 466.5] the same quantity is 2.12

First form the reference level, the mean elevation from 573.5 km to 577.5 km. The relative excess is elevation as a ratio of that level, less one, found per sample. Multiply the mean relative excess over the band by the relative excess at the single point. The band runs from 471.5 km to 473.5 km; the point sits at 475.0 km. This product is 0.030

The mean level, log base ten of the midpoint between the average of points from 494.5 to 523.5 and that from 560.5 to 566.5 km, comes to 1.534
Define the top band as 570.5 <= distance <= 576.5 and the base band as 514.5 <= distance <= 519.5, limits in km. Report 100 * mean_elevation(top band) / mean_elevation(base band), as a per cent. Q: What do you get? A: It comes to 108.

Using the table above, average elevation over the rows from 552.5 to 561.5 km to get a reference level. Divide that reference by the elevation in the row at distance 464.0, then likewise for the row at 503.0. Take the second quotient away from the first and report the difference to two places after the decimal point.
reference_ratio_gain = 0.10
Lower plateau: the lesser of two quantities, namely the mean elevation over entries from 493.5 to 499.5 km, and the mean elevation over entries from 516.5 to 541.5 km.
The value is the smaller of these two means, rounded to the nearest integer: 34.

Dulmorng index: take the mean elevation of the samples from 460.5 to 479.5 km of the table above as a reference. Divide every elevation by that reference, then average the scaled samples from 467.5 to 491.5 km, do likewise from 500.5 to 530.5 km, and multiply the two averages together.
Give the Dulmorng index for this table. 1.10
